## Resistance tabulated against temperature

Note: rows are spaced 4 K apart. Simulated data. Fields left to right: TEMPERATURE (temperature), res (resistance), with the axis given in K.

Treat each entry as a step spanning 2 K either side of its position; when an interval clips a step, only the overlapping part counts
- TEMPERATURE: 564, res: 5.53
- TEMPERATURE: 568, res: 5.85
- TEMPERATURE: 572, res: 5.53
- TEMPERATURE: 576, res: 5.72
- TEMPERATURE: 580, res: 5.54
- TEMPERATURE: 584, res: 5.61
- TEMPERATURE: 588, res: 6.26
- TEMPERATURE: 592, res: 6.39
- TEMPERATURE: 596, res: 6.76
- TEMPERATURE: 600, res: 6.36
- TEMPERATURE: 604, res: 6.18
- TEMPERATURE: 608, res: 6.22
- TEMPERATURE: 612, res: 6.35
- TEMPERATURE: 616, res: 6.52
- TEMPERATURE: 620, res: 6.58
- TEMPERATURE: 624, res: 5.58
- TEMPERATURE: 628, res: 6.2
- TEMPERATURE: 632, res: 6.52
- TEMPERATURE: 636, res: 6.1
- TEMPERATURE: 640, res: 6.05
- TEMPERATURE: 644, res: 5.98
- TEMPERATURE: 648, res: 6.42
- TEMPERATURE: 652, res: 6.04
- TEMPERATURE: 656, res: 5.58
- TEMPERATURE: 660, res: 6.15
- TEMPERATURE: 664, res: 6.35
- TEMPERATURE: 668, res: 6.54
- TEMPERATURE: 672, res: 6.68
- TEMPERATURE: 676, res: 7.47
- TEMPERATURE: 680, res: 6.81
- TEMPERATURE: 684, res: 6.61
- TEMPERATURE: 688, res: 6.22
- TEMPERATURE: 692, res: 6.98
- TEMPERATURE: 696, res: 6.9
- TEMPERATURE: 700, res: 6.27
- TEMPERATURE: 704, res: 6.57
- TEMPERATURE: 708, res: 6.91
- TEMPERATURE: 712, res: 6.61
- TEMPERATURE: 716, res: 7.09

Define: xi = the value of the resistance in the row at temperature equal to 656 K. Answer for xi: 5.58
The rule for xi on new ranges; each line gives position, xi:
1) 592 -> 6.39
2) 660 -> 6.15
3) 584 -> 5.61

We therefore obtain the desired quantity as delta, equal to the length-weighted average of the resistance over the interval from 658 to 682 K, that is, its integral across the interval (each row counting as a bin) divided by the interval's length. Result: 6.7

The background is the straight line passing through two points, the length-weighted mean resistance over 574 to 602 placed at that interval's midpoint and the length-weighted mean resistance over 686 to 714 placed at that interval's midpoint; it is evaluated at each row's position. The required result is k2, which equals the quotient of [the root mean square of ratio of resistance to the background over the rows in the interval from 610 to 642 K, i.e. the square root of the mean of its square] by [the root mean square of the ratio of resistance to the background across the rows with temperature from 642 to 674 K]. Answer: 1.03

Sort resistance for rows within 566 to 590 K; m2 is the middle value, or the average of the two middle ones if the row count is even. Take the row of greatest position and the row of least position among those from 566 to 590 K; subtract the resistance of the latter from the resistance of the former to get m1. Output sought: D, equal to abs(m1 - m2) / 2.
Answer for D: 2.63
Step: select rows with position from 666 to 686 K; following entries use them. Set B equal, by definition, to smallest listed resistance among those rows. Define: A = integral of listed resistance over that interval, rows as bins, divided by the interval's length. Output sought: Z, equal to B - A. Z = -0.28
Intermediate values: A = 6.8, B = 6.54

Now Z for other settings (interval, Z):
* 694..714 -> -0.38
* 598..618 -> -0.15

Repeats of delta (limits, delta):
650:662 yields 5.9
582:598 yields 6.3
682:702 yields 6.6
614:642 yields 6.2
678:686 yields 6.7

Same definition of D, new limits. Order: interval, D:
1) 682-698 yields 3.23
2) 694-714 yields 3.45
